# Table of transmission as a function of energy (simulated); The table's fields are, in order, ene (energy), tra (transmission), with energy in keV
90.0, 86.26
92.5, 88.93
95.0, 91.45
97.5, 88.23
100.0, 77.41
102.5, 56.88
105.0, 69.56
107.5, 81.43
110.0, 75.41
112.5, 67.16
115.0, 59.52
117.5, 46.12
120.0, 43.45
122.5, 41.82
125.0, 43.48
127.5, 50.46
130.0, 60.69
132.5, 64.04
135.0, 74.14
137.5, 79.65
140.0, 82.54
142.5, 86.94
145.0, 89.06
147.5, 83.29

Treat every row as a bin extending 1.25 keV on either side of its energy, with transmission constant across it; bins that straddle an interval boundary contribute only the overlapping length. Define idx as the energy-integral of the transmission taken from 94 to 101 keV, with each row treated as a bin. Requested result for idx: 601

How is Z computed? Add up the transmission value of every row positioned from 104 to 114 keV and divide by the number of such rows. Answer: 73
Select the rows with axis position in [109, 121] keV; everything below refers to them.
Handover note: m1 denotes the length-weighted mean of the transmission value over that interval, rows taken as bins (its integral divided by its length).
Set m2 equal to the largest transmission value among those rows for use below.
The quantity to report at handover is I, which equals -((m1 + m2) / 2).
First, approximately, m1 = 58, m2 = 75.41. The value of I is -67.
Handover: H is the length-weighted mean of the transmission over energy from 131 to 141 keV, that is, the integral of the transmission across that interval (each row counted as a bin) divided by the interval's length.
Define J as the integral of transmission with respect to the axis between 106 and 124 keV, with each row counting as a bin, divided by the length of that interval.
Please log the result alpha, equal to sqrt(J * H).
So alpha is 66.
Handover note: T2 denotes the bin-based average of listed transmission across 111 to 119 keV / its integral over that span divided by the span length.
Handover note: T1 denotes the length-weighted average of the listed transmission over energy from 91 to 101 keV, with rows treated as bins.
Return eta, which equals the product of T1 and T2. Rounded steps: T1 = 87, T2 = 58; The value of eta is 5005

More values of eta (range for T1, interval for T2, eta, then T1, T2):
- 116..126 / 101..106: 2806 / 44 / 64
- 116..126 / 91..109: 3493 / 44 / 79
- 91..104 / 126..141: 5467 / 80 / 68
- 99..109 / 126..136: 4388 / 71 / 62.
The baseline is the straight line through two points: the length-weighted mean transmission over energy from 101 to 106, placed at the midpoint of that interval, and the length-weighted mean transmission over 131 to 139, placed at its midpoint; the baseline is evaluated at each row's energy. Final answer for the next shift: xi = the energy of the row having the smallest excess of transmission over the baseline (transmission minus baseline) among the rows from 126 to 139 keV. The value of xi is 127.5 keV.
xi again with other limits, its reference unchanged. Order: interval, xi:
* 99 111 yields 102.5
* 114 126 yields 122.5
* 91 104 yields 102.5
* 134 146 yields 135.0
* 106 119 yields 117.5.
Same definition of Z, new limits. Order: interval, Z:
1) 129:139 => 70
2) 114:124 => 48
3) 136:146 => 85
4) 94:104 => 78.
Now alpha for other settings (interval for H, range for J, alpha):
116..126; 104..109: 58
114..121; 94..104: 62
